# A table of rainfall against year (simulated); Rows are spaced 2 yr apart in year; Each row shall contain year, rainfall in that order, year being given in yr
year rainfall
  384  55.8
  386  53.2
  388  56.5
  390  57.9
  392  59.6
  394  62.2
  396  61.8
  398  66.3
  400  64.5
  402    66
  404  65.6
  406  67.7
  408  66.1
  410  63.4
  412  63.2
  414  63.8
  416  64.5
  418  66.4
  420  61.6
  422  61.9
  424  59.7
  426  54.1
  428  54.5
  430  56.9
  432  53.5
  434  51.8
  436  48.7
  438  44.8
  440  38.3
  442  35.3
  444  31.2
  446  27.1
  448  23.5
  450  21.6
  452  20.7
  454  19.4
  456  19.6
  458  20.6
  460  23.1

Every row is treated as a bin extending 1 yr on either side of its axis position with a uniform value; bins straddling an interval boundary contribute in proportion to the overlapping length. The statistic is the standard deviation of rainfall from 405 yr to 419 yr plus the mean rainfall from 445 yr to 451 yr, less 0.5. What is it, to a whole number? 25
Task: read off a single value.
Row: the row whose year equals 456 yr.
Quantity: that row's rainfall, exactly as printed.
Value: 19.6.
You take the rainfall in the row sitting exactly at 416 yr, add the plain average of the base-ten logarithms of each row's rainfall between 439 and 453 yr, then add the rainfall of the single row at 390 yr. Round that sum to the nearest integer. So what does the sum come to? 124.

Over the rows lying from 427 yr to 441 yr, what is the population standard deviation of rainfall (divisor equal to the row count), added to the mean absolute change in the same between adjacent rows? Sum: 9.5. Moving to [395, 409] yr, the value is 3.7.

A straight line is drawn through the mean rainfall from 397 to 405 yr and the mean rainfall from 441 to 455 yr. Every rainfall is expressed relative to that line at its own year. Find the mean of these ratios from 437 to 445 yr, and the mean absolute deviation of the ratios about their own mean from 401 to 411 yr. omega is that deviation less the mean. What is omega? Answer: -1.15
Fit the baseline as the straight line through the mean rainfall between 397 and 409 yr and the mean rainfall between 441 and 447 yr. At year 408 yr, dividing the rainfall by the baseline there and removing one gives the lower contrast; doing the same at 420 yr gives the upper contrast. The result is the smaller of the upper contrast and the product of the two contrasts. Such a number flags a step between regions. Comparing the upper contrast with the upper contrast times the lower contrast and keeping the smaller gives 0.01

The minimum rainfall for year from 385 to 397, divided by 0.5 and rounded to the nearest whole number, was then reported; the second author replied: 106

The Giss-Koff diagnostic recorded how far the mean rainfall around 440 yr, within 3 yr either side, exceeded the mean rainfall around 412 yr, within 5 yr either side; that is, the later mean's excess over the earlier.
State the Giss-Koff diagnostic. -25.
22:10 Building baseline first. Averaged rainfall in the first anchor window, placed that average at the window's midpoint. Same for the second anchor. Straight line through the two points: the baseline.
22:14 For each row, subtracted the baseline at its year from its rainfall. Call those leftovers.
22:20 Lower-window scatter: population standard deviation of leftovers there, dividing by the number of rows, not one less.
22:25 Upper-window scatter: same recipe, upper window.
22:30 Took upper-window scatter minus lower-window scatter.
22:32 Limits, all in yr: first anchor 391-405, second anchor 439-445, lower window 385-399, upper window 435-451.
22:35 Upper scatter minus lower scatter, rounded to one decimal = -0.3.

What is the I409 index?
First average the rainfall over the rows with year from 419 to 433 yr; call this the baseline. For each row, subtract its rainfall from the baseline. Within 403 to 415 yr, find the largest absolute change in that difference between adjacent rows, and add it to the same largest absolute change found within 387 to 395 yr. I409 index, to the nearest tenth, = 5.3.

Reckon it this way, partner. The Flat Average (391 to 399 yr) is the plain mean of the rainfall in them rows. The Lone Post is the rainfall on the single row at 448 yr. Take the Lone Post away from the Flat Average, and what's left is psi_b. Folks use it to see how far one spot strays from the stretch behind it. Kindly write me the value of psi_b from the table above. 39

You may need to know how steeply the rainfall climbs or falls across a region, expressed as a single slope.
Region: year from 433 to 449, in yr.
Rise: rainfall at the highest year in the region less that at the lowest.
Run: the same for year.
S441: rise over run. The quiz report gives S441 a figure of -2.0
